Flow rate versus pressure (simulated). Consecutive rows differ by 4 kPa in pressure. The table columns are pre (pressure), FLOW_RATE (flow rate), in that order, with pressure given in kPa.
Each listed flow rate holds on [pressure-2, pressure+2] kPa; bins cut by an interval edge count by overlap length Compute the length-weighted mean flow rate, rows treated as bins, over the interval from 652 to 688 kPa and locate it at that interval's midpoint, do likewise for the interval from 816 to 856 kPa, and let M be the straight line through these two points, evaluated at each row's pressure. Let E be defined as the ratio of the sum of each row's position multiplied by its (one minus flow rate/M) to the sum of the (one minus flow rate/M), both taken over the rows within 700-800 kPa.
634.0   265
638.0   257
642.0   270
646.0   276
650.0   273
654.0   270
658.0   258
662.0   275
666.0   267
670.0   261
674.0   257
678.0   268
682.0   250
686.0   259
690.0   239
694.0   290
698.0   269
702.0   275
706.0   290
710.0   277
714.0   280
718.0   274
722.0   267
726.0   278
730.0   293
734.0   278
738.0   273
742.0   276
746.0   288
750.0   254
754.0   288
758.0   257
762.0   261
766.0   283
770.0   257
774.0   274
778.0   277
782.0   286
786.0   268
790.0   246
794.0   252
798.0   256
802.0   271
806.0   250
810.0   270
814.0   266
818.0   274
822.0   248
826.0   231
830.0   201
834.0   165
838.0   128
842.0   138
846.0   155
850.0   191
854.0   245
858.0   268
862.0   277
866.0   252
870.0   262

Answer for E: 754.8 kPa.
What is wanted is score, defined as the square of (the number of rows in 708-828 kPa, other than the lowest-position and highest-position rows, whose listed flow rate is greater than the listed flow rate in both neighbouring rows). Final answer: 81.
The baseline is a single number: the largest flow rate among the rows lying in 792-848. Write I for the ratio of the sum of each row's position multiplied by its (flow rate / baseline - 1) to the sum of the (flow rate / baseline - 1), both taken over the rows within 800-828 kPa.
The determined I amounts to 818.4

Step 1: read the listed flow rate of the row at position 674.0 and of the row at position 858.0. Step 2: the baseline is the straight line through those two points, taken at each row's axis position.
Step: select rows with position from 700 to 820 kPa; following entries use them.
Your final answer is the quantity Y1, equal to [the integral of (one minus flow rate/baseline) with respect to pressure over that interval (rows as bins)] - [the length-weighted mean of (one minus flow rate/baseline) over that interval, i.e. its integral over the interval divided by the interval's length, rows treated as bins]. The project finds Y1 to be -4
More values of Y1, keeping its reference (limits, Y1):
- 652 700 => -1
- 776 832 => 2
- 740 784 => -2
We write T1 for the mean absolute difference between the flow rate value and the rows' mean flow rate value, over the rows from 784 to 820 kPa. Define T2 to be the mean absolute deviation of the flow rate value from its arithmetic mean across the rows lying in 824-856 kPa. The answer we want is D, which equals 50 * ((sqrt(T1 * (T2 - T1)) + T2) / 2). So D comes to 1269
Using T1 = 9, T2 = 35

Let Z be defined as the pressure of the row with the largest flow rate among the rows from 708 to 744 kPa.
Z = 730.0 kPa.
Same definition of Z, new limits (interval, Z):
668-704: 694.0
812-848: 818.0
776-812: 782.0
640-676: 646.0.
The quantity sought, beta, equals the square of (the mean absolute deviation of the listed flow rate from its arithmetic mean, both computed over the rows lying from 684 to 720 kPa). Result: 127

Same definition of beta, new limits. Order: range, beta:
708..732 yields 31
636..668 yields 32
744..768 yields 210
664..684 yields 32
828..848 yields 419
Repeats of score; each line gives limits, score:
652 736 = 49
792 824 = 9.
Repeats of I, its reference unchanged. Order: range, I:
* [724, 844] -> 831.3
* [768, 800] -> 790.0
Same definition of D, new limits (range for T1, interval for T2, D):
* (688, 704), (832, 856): 1190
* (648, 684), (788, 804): 227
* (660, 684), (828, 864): 1551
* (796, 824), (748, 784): 427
